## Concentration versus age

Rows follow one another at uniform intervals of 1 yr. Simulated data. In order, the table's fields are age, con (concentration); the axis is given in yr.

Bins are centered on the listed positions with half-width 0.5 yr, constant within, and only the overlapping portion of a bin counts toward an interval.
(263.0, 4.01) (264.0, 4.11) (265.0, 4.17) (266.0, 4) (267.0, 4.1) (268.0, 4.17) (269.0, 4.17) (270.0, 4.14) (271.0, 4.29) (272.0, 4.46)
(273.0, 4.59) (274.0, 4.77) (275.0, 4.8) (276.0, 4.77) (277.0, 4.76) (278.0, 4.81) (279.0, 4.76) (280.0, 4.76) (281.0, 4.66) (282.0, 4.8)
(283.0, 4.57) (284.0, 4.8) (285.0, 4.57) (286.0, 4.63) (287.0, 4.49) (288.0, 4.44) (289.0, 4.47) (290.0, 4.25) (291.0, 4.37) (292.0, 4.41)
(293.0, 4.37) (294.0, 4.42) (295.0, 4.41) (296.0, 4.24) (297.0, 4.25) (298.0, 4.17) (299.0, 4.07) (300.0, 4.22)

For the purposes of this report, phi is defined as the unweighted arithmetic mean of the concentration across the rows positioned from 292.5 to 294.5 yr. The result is 4.4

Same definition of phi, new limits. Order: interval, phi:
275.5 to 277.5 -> 4.8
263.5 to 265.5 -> 4.1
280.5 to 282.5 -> 4.7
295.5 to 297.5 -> 4.2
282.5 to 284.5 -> 4.7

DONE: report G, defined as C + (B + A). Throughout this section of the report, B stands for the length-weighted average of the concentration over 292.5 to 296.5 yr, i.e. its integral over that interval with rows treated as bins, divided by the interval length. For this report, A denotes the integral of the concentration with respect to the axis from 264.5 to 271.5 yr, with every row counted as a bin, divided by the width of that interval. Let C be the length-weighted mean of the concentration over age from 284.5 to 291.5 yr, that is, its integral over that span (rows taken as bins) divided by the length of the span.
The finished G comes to 13.0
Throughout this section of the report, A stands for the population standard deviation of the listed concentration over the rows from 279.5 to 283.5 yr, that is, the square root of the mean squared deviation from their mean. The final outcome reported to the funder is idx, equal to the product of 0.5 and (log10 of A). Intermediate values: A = 0.09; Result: -0.52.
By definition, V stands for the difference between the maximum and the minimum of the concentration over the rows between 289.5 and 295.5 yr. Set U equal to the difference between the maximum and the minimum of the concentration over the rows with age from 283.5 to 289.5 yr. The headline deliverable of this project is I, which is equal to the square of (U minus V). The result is 0.036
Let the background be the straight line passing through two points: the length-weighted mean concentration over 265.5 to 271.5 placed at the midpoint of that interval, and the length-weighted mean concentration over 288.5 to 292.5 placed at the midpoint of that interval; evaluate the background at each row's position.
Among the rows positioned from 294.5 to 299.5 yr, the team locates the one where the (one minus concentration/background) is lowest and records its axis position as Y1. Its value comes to 295.0 yr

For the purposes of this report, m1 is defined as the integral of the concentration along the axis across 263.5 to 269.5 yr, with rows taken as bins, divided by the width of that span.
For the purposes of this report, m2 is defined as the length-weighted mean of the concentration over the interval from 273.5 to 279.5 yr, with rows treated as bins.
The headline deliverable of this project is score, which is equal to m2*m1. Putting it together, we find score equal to 19.7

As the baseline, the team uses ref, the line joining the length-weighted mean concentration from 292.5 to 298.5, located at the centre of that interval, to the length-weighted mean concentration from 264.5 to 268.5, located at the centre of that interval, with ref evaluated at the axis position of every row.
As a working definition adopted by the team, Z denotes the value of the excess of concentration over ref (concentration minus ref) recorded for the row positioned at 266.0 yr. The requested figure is -0.11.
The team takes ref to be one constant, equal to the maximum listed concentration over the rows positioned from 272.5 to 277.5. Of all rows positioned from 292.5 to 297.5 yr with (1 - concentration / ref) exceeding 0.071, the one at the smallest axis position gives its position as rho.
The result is 293.0 yr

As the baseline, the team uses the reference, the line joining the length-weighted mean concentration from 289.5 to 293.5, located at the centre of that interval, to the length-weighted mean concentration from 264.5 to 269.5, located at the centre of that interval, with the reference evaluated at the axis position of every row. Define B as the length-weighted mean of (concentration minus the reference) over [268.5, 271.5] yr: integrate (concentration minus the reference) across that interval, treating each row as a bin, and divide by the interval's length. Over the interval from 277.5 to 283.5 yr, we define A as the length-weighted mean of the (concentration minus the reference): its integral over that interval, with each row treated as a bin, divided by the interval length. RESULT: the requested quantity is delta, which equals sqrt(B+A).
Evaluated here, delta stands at 0.73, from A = 0.48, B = 0.05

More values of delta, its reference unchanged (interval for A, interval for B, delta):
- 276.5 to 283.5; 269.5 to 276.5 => 0.93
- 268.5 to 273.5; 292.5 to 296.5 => 0.39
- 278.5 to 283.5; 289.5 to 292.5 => 0.68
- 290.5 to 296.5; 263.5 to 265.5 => 0.21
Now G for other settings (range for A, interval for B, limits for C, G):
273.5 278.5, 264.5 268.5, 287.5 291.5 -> 13.3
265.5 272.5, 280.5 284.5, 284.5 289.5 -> 13.4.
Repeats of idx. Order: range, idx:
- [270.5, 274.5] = -0.38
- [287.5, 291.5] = -0.54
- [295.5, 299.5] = -0.57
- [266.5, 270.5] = -0.77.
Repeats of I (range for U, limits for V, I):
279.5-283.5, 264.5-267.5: 0.004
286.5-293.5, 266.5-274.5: 0.185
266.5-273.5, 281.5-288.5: 0.017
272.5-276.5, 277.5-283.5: 0.001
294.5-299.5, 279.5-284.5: 0.012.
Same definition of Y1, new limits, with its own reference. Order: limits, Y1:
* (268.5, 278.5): 275.0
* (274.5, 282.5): 275.0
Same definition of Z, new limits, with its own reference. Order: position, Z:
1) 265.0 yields 0.07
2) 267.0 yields -0.01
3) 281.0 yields 0.45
